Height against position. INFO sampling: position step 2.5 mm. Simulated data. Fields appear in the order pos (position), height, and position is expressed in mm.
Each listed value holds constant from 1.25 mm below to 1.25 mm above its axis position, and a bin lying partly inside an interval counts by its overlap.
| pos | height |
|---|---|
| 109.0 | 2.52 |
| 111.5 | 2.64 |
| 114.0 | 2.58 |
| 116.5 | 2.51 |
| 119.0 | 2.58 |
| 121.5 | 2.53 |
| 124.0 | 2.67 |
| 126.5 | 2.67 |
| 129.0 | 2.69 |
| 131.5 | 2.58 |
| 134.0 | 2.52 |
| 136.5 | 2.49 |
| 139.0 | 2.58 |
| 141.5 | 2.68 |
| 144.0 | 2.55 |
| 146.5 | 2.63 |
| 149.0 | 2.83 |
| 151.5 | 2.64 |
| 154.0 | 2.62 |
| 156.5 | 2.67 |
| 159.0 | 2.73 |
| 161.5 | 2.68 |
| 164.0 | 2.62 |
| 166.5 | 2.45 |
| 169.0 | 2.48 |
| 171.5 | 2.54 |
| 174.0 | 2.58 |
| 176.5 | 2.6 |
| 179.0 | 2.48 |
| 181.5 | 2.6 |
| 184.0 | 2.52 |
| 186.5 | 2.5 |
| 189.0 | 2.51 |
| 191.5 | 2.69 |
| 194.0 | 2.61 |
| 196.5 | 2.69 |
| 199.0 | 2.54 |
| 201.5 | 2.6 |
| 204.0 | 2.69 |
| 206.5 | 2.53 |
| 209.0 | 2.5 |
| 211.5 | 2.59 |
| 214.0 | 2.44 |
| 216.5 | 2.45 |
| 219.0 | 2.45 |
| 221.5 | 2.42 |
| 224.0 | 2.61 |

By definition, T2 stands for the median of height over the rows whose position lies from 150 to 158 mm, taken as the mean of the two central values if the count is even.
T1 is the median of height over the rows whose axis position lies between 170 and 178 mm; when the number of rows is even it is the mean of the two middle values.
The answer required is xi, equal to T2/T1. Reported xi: 1.02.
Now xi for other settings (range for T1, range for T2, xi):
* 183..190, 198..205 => 1.04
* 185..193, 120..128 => 1.06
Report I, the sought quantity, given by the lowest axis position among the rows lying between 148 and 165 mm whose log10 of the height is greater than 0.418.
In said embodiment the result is 149.0 mm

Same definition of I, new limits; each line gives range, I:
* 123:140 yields 124.0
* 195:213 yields 196.5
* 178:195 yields 191.5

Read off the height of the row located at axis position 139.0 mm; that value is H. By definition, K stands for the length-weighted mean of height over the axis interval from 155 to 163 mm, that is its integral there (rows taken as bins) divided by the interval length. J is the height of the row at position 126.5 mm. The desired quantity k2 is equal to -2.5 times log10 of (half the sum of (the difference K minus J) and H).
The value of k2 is -0.284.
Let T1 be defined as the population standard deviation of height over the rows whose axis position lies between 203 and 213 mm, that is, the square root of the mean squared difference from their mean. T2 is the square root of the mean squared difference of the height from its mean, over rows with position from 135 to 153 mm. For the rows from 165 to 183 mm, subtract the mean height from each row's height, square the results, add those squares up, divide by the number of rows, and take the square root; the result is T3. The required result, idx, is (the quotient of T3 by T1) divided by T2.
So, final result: 8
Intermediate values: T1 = 0.0726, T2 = 0.101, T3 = 0.06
